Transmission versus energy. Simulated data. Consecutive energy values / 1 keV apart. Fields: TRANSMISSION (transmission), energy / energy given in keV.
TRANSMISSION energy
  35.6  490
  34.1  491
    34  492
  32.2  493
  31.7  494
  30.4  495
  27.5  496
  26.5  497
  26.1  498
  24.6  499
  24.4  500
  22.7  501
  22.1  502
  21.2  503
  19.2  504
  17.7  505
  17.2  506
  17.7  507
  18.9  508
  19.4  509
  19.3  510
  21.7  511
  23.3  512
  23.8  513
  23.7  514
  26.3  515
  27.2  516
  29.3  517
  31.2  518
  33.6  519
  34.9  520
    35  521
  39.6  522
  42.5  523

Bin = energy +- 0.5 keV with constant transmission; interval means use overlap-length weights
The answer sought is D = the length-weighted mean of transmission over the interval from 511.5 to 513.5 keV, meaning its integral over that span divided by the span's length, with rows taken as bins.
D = 24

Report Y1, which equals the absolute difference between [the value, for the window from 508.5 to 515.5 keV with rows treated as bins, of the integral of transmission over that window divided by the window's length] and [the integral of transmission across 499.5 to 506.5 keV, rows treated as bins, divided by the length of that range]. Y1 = 1.9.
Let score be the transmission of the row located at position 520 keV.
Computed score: 34.9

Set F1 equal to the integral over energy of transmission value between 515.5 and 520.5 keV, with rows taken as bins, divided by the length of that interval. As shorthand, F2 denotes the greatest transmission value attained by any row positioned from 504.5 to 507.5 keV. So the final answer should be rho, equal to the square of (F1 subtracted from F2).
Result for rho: 183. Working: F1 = 31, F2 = 17.7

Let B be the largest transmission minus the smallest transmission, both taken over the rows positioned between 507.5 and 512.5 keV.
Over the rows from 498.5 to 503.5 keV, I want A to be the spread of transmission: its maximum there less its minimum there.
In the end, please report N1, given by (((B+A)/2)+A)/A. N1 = 2.15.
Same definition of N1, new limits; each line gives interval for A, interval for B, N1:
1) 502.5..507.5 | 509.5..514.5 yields 2.06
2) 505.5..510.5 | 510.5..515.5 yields 2.55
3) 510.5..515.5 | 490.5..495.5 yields 1.90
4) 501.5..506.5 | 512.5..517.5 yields 2.07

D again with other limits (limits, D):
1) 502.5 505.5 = 19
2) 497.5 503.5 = 24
